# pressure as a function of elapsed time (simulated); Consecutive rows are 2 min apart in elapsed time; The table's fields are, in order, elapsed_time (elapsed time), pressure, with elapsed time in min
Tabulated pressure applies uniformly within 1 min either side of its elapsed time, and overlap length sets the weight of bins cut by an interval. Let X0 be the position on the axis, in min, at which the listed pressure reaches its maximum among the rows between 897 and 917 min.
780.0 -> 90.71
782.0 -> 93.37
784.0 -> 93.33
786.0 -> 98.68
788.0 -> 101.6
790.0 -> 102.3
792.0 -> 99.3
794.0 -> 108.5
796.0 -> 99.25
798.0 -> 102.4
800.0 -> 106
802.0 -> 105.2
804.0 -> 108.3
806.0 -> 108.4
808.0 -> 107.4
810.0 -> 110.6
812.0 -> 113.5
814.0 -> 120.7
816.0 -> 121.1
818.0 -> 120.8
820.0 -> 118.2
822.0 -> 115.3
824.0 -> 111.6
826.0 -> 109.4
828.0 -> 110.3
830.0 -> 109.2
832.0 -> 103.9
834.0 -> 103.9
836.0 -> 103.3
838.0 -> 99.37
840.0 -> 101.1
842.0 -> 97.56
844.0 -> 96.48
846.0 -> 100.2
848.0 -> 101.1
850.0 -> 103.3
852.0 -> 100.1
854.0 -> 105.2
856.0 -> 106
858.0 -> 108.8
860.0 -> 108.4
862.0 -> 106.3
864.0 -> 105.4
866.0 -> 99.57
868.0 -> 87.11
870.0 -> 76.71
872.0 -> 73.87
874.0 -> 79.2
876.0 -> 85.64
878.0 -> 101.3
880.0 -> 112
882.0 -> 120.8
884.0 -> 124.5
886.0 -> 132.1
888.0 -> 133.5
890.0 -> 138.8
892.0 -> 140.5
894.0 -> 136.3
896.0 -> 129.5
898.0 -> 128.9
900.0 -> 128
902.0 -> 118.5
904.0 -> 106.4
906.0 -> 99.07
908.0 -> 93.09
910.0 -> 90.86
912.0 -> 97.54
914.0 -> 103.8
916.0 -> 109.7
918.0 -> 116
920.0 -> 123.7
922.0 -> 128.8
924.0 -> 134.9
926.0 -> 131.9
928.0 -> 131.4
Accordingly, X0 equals 898.0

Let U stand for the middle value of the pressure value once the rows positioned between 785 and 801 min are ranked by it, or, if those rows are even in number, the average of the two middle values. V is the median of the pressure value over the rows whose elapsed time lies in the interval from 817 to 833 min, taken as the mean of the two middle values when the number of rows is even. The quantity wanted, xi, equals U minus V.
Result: -9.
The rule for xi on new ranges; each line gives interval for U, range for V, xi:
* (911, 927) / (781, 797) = 21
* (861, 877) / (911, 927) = -33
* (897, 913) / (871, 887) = -4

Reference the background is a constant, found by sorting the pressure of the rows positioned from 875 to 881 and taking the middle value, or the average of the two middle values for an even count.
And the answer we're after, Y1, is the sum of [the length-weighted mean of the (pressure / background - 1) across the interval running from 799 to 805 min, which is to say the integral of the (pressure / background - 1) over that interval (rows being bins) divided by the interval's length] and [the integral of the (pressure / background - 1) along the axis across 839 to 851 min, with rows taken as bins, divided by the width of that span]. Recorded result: 0.0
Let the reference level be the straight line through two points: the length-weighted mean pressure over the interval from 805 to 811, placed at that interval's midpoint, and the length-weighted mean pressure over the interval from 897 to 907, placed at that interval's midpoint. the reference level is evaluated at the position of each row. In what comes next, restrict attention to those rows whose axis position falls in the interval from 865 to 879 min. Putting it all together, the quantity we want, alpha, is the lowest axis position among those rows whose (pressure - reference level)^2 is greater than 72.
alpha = 866.0 min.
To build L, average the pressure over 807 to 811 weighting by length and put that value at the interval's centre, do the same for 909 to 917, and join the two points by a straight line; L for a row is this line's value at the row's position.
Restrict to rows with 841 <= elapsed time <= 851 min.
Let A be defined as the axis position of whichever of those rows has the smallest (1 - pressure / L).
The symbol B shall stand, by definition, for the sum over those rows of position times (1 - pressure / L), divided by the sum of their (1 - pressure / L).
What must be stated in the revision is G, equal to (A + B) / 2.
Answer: 847.4 min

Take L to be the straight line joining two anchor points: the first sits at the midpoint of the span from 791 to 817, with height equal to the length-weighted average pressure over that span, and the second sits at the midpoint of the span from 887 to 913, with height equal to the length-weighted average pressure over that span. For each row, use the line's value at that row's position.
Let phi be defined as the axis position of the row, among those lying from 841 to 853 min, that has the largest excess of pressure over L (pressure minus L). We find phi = 850.0 min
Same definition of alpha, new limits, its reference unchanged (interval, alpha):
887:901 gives 888.0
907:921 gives 908.0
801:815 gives 814.0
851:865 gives 852.0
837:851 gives 838.0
